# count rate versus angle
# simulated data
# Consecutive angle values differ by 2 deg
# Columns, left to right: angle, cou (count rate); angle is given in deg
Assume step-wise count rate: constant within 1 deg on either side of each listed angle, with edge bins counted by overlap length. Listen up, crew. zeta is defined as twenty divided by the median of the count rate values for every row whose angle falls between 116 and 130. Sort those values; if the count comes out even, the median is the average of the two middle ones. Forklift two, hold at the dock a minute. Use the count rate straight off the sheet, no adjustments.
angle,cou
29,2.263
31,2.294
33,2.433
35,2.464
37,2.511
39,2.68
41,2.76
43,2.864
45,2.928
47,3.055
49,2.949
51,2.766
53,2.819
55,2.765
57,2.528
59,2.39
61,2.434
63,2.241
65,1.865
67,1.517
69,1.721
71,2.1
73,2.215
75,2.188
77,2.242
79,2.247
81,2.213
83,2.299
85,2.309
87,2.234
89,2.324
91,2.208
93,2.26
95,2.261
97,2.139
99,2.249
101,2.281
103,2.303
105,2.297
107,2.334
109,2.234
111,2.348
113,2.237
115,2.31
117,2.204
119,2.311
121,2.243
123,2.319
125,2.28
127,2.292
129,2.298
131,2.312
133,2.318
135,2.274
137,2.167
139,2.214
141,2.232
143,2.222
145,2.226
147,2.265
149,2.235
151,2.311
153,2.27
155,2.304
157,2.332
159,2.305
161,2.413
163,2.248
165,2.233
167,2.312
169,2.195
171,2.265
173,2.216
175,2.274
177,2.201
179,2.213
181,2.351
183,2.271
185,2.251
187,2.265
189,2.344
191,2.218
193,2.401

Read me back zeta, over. 8.73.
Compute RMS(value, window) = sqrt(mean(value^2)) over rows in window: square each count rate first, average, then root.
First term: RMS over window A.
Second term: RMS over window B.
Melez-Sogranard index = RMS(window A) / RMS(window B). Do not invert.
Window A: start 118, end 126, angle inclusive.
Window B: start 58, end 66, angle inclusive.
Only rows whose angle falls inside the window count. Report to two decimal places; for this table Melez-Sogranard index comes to 1.02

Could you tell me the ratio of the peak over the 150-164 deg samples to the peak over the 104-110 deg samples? 1.03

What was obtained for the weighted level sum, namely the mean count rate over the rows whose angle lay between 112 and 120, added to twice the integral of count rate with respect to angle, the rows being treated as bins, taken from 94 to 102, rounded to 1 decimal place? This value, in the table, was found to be 38.0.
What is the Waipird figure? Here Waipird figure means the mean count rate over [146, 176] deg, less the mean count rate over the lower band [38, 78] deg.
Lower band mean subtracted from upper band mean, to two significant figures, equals -0.17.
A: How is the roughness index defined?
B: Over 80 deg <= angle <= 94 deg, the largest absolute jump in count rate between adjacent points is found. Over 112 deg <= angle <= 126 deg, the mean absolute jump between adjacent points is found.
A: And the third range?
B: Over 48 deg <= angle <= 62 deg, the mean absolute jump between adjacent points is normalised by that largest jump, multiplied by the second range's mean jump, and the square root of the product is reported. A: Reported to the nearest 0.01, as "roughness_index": 0.28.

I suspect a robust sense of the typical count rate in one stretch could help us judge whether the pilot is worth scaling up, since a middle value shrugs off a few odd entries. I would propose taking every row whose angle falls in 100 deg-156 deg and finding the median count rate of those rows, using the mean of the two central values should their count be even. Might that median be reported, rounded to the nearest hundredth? 2.28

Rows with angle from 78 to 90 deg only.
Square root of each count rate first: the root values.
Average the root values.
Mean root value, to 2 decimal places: 1.51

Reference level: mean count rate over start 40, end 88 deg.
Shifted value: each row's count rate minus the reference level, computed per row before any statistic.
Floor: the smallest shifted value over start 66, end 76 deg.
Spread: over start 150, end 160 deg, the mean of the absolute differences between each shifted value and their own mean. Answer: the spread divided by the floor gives -0.02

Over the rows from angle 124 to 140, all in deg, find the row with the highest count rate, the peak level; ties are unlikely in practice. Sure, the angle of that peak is 133 deg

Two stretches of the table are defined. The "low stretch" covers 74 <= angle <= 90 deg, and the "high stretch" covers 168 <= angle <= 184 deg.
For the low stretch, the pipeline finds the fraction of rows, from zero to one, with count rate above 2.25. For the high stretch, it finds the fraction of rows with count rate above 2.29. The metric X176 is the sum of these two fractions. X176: 0.50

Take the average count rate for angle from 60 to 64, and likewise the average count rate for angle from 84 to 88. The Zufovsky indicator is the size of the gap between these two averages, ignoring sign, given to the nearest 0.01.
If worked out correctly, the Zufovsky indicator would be 0.07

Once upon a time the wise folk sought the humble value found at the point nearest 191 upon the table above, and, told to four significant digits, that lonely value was 2.218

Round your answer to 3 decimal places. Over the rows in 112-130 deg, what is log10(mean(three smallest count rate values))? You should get 0.348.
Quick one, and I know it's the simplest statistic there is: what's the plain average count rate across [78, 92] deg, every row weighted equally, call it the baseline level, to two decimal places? 2.26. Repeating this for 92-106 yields 2.26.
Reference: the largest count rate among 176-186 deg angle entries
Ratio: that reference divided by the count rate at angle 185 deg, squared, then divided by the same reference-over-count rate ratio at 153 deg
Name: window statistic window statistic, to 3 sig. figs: 1.05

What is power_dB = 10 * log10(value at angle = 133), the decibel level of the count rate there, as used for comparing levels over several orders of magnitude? 3.65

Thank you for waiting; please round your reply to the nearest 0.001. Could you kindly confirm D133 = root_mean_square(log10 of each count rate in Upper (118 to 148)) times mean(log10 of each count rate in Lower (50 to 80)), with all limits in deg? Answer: 0.124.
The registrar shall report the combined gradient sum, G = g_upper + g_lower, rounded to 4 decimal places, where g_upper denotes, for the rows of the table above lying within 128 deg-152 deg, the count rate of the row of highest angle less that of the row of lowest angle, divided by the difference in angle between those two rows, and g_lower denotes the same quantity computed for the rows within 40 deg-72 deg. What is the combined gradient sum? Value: -0.0214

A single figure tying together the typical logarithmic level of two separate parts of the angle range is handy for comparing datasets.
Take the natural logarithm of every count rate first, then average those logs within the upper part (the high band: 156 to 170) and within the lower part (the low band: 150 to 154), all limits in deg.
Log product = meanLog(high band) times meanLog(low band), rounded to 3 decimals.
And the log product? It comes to 0.687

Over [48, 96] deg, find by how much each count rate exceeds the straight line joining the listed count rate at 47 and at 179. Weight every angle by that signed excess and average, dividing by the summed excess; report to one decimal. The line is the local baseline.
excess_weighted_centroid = 73.1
